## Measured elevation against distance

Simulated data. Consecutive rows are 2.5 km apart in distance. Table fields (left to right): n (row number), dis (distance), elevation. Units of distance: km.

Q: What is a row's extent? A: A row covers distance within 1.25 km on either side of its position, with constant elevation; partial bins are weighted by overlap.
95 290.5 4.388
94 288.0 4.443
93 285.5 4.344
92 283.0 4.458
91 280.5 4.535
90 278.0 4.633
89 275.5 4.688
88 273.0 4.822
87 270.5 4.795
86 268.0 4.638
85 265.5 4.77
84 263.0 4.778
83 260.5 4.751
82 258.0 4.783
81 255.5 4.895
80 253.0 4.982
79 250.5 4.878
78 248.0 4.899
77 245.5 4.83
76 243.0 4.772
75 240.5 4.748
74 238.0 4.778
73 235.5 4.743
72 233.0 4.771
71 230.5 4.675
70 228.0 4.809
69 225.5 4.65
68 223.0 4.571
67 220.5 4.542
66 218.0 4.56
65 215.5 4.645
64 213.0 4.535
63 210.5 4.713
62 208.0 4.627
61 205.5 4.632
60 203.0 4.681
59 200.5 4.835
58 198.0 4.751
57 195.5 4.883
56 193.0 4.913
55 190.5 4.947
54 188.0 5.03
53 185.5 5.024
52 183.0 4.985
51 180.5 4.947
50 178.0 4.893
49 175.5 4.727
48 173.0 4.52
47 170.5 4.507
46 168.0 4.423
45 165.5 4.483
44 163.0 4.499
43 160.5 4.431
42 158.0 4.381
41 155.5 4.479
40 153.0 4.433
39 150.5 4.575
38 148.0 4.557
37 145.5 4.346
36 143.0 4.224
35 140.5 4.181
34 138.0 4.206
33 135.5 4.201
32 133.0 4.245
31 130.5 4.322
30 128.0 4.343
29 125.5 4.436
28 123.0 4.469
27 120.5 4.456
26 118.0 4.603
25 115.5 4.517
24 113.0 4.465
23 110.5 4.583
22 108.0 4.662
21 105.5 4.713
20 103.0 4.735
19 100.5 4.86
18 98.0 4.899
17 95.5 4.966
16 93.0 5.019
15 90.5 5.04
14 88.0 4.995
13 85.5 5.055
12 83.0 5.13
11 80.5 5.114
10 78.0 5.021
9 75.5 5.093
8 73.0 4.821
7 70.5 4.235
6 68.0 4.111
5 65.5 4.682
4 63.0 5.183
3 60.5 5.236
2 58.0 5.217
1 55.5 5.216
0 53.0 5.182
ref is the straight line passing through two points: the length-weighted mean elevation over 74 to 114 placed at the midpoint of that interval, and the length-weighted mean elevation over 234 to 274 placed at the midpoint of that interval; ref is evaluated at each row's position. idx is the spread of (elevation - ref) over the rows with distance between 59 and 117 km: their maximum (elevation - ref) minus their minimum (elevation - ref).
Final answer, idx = 1.12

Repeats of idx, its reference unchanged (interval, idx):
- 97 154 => 0.69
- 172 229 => 0.52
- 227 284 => 0.51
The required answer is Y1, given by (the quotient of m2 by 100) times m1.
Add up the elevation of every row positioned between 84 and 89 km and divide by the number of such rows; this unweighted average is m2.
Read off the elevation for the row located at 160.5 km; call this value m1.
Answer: 0.223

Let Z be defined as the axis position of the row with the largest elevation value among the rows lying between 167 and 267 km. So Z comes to 188.0 km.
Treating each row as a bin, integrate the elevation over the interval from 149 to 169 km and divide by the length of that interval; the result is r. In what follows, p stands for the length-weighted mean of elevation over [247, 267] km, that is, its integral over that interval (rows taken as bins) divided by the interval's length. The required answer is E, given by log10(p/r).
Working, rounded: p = 4.84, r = 4.46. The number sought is 0.035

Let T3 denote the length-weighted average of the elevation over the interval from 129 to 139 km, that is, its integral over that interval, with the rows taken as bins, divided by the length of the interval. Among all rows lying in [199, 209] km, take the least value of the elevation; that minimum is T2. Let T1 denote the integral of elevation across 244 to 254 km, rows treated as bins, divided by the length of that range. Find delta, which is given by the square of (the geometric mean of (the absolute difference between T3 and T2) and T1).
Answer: 1.86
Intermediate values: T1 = 4.89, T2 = 4.627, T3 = 4.25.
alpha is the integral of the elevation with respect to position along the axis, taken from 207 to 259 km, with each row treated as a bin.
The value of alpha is 246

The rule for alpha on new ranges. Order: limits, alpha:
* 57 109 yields 254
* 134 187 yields 240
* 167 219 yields 247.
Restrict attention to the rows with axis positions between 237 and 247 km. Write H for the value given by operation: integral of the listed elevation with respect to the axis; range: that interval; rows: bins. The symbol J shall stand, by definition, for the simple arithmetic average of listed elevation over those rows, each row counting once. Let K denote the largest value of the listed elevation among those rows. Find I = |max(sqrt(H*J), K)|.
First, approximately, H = 47.9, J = 4.78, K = 4.83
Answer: 15.1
